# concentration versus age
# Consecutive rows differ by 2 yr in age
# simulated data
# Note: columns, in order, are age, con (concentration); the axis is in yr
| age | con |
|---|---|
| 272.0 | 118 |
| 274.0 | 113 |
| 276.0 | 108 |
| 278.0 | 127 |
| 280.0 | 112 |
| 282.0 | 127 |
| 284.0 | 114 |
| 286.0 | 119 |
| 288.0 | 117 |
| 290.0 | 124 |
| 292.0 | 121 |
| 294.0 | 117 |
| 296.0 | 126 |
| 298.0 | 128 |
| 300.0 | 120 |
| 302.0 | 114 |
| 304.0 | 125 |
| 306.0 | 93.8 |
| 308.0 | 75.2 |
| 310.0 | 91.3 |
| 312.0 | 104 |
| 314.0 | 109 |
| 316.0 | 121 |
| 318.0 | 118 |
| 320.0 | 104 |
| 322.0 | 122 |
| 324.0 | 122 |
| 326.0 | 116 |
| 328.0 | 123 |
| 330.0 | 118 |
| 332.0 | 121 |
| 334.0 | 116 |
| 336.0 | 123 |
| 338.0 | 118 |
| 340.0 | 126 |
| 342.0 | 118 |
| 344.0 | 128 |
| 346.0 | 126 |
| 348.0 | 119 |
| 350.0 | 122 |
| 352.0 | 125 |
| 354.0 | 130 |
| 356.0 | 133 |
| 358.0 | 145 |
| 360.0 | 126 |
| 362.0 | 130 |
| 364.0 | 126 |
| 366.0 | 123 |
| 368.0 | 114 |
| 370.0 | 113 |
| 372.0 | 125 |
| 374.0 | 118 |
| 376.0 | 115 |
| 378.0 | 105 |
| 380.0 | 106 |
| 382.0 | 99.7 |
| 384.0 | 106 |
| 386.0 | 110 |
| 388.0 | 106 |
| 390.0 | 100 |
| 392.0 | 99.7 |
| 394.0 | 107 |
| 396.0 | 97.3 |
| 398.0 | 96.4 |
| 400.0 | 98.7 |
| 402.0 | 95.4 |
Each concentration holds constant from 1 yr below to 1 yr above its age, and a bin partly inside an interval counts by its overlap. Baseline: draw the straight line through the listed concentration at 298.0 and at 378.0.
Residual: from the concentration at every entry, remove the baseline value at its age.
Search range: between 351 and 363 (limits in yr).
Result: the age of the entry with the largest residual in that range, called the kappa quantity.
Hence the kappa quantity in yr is 358.0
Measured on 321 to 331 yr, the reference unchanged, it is 328.0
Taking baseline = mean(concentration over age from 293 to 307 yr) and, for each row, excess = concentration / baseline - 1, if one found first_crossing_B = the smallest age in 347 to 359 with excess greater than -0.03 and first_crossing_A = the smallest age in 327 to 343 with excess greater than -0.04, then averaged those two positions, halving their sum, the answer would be 338 yr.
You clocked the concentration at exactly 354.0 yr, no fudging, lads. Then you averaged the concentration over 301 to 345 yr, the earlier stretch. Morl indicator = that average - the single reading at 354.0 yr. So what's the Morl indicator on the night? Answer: -16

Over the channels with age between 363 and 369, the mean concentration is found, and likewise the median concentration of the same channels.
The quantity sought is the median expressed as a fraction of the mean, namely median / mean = 1.02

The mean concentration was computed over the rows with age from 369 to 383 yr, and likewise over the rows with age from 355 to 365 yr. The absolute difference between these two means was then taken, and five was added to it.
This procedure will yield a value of 25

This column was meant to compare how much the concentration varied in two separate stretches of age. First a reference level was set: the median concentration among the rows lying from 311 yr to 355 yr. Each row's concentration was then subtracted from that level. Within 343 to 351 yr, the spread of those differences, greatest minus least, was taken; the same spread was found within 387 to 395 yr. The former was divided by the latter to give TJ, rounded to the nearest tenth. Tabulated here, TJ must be 1.2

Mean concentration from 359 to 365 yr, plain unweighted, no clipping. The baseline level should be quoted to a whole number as 127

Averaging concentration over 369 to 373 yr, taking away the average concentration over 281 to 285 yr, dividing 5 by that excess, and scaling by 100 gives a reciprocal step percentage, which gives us -333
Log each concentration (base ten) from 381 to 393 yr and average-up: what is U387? 2.01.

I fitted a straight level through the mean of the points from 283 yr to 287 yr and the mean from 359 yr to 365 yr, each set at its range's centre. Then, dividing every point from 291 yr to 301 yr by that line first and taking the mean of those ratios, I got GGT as 1.04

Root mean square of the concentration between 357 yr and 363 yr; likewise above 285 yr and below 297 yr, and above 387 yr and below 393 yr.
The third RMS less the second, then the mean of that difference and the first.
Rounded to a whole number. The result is 58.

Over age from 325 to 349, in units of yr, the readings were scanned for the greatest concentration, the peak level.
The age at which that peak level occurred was 344.0 yr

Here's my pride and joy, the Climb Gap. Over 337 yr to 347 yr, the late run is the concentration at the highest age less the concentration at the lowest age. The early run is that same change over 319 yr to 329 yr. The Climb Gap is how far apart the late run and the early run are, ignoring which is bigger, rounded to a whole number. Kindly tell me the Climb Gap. 11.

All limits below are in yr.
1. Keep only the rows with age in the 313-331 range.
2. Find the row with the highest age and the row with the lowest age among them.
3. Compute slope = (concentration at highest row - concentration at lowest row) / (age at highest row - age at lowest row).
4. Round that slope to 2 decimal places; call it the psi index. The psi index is 0.56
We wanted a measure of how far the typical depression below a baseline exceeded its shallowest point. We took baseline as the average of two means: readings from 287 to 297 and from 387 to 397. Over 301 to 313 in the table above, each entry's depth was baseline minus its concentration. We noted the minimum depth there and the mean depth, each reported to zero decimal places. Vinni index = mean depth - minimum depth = 24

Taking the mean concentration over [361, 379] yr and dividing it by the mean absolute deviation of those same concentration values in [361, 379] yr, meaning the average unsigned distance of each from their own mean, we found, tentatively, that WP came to 19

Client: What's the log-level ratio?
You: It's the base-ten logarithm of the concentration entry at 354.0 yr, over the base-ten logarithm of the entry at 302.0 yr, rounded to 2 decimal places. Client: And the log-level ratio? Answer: 1.03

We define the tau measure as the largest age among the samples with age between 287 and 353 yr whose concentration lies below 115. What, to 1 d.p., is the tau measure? 320.0 yr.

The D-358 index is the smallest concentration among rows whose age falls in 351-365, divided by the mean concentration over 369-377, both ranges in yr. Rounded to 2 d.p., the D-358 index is 1.06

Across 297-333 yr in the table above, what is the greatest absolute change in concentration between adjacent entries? 31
